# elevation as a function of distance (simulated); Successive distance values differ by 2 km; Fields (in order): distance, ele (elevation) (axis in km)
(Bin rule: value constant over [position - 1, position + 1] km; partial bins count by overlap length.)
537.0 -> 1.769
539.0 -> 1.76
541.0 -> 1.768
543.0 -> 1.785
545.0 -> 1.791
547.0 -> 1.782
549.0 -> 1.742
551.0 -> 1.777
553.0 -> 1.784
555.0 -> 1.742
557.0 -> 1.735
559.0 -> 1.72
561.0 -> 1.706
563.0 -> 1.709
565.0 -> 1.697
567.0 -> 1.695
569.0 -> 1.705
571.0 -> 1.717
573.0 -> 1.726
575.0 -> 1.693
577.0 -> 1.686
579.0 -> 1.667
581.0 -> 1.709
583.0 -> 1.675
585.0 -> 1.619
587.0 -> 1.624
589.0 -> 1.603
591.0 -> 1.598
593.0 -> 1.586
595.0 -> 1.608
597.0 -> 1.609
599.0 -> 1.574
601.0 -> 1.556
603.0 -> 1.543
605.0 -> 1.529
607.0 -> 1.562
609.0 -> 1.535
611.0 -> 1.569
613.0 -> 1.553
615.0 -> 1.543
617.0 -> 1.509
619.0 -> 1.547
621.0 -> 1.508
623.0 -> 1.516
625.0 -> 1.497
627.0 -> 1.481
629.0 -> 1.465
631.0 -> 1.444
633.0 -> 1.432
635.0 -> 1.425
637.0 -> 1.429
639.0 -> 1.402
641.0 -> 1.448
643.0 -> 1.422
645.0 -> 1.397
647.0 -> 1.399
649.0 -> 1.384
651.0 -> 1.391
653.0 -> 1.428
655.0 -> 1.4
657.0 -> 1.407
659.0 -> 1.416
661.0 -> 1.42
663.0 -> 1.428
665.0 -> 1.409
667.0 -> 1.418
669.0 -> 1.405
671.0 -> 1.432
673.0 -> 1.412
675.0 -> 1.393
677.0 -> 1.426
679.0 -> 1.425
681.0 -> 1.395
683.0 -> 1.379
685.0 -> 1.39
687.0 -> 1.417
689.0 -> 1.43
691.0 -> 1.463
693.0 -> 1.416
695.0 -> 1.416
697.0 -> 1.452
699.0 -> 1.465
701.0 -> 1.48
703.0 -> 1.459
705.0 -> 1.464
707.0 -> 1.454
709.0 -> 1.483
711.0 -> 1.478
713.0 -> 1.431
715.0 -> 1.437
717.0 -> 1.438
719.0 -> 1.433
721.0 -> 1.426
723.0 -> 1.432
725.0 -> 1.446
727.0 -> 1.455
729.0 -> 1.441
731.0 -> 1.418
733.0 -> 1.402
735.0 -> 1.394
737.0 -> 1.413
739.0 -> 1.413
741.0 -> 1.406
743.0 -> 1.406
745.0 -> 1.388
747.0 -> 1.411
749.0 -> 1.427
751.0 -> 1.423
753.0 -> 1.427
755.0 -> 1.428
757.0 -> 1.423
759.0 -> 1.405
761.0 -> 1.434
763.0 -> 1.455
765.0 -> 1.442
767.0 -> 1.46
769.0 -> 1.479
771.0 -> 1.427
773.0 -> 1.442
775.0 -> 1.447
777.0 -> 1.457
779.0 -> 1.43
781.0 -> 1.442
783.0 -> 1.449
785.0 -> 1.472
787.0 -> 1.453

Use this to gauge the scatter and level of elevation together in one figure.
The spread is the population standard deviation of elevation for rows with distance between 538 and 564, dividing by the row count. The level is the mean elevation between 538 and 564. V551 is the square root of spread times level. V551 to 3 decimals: 0.225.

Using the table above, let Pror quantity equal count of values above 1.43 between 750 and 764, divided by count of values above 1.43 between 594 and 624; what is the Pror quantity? 0.1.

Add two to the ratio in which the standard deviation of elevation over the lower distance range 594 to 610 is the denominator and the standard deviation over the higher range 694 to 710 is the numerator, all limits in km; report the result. 2.67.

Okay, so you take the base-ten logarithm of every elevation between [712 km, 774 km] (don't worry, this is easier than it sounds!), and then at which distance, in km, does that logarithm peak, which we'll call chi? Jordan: 769.0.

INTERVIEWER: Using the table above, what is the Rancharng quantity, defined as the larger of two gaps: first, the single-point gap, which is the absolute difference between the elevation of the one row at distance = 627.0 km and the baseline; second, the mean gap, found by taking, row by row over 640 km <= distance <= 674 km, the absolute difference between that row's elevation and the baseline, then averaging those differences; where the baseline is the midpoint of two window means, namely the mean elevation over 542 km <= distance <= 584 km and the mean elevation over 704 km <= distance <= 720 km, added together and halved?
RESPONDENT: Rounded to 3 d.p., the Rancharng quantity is 0.176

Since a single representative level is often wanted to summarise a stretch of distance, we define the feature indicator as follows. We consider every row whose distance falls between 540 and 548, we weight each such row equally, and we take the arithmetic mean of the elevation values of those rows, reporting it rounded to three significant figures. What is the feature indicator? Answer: 1.78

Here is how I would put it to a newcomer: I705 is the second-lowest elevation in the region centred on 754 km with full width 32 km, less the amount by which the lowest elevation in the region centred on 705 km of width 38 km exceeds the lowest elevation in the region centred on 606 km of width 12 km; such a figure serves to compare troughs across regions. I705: 1.52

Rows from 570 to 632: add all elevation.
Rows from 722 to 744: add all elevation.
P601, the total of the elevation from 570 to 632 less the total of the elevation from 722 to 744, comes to 33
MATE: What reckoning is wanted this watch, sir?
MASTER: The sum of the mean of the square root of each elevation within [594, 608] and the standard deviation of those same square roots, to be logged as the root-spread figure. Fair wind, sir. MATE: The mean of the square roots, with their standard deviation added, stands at 1.26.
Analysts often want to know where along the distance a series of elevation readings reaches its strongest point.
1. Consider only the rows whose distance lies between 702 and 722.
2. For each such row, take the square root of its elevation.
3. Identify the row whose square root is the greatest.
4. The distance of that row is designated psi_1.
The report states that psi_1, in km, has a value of 709.0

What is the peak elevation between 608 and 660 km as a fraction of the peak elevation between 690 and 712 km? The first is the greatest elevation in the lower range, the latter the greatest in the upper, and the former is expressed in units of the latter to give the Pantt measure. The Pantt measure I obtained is 1.058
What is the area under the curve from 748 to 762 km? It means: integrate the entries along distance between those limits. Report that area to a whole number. 20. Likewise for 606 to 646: 59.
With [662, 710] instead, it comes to 69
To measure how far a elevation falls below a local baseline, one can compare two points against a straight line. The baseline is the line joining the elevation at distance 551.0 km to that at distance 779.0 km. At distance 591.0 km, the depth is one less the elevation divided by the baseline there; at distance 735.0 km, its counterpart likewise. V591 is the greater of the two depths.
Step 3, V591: 0.07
